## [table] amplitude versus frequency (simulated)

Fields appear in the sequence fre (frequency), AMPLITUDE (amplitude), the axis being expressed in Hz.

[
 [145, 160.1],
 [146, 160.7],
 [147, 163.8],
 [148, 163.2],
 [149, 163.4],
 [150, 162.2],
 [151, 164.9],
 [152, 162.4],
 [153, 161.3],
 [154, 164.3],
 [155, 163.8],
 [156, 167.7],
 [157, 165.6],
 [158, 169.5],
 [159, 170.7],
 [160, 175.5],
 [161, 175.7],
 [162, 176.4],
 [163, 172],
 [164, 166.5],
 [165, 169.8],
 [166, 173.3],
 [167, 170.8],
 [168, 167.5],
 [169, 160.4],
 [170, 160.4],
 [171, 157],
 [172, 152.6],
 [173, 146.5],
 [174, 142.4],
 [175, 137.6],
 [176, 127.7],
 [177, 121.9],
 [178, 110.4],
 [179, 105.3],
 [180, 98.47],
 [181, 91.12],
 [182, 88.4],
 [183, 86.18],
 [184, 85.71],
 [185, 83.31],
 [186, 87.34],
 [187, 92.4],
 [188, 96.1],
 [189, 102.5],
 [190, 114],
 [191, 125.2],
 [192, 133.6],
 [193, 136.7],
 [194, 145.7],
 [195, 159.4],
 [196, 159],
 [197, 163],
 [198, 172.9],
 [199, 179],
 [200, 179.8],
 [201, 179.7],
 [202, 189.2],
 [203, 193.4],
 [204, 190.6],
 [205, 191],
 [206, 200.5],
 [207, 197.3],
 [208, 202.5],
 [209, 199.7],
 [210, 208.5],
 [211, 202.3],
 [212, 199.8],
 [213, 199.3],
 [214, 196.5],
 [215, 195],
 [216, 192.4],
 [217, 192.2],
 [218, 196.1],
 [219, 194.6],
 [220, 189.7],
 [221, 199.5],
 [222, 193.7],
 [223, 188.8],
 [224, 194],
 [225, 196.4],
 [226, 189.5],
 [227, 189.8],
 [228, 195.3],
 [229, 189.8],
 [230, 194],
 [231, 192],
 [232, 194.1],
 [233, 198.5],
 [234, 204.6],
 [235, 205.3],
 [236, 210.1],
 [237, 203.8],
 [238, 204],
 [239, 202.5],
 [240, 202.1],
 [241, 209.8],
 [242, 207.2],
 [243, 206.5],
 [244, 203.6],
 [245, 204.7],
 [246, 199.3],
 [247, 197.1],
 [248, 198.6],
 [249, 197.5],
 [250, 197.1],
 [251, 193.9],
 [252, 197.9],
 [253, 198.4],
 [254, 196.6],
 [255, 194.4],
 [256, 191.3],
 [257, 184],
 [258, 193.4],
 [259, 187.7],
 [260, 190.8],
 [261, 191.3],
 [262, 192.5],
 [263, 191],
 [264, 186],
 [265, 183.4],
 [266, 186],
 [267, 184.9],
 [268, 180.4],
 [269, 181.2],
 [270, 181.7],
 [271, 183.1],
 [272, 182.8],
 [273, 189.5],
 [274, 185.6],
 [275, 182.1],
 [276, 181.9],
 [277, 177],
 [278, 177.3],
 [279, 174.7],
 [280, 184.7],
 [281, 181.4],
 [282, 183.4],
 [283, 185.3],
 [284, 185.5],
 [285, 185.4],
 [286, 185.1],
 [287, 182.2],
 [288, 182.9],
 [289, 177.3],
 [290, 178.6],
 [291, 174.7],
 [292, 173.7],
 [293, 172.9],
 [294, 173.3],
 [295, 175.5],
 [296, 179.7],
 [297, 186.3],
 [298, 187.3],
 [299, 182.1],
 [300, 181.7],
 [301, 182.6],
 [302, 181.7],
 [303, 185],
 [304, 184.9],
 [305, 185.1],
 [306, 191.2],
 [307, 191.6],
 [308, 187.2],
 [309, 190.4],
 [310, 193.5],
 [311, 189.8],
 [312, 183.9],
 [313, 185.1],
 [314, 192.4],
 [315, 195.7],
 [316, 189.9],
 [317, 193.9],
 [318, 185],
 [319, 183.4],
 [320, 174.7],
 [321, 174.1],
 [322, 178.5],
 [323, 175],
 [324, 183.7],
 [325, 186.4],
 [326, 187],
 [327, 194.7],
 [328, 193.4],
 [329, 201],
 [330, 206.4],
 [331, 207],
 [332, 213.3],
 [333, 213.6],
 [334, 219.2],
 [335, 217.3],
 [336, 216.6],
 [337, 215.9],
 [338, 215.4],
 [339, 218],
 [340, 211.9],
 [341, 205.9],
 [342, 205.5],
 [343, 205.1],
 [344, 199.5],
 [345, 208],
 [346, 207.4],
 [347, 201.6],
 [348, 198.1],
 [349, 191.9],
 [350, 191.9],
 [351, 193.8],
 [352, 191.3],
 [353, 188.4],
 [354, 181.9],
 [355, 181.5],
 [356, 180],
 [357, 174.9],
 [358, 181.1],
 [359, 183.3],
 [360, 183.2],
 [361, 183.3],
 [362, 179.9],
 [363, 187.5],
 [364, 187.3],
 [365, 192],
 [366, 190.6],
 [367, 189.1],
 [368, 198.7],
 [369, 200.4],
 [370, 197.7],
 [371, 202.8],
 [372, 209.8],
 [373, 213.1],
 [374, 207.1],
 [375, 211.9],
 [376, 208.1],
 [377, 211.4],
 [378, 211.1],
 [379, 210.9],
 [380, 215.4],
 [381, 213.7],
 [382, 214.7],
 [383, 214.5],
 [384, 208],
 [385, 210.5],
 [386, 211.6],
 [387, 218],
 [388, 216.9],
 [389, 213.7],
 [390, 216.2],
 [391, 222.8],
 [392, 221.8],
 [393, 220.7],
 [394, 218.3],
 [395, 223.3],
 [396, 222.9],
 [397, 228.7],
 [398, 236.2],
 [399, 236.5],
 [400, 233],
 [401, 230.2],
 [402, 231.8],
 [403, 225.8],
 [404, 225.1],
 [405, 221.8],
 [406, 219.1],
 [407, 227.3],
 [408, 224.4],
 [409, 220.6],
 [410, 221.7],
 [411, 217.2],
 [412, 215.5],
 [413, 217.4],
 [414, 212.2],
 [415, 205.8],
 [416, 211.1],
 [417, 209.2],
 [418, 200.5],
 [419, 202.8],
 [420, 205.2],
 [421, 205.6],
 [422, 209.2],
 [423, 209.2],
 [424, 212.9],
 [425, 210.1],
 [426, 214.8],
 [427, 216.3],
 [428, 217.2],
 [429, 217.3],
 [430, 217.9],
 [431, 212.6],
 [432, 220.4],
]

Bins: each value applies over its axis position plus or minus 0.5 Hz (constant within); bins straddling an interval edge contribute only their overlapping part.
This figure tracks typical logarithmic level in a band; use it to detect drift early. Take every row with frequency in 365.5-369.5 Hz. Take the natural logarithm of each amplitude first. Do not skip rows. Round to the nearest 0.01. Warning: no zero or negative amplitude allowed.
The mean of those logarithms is 5.27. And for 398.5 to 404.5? 5.44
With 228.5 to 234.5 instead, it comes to 5.28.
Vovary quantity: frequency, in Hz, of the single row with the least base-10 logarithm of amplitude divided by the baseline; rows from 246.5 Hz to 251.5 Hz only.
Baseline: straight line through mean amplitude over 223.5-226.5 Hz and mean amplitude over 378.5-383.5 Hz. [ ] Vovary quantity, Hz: 251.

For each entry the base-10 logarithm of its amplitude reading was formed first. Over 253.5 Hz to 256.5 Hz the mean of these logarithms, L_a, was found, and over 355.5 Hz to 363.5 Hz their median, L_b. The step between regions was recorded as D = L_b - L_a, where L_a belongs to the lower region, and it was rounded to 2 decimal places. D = -0.03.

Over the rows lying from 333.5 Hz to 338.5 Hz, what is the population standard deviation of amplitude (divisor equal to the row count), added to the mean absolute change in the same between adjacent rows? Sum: 2.3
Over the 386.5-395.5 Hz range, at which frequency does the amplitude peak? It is 395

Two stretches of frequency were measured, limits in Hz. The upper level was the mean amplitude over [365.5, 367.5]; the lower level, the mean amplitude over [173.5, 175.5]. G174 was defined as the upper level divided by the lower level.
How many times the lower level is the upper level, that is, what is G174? 1.36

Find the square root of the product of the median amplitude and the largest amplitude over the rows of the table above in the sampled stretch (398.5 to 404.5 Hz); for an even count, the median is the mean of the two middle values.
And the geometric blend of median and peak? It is 234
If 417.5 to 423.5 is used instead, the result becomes 207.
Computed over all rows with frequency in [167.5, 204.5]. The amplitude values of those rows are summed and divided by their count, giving 136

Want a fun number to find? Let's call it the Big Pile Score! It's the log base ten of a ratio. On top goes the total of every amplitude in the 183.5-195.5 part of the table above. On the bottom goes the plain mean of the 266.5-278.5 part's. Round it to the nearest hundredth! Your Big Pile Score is 0.87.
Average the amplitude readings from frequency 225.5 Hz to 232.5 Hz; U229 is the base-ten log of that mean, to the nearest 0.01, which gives 2.28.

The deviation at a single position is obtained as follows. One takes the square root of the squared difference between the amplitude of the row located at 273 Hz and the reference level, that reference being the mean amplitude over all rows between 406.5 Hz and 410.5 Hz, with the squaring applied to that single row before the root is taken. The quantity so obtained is 34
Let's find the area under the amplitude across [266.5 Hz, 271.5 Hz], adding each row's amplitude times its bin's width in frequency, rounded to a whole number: 911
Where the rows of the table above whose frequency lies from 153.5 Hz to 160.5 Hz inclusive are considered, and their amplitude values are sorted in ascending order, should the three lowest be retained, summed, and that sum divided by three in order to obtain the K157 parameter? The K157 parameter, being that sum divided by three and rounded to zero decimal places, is 165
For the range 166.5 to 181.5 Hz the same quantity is 98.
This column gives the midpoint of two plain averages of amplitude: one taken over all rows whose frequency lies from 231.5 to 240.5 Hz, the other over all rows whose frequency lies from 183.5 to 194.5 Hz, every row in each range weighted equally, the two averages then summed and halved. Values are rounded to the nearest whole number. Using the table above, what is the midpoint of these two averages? 156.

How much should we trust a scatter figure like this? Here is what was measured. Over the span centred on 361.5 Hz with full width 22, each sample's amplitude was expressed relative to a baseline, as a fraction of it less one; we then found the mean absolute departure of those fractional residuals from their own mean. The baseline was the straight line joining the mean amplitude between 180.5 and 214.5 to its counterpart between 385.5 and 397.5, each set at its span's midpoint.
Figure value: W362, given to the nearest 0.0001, 0.0297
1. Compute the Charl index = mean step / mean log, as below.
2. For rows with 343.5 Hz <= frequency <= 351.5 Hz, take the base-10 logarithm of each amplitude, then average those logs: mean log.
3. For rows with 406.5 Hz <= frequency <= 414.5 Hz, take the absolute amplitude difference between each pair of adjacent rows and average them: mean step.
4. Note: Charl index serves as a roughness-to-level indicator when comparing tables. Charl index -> 1.31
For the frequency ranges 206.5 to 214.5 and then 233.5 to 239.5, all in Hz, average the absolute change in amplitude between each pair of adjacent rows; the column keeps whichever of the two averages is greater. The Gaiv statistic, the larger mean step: 4.1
